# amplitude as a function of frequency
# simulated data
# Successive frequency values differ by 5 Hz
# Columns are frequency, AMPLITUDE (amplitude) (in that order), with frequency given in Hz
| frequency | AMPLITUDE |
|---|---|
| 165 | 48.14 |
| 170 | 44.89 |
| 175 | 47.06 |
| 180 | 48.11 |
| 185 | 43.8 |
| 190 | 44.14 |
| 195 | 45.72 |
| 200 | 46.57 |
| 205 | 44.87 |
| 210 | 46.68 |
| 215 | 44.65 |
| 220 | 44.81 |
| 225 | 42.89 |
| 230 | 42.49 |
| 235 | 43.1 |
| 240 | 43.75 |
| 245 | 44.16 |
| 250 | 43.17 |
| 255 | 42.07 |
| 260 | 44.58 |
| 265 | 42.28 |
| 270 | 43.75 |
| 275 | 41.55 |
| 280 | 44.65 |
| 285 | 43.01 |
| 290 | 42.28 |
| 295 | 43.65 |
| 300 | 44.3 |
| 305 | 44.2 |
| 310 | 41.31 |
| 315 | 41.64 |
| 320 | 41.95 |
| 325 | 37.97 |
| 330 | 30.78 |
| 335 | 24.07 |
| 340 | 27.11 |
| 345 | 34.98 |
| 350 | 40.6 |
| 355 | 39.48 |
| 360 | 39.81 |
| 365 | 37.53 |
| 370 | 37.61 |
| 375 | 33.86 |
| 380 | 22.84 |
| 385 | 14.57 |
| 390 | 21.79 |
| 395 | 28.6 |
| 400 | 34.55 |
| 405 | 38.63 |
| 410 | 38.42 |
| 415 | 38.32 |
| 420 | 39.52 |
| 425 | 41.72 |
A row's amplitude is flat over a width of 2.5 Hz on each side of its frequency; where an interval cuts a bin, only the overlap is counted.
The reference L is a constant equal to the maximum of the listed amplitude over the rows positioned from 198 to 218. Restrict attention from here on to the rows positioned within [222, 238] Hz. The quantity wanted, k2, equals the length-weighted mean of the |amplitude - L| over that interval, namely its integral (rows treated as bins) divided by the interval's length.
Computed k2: 4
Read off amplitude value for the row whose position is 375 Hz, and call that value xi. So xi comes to 33.86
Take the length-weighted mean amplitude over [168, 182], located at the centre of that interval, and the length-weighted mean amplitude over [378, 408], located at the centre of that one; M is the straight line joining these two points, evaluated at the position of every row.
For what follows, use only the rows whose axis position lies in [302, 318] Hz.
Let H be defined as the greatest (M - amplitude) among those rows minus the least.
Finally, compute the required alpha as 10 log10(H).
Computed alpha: 3.9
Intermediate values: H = 2.4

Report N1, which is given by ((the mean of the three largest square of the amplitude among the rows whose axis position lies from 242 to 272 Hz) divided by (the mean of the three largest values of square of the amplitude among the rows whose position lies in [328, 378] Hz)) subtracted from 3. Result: 1.78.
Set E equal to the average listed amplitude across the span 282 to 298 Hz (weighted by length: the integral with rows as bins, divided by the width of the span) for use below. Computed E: 43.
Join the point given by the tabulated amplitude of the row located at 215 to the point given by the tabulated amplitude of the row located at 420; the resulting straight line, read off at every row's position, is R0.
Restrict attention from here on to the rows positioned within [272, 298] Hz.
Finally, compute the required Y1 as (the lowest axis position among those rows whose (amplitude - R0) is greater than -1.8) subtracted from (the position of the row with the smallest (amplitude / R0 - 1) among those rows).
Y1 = 0 Hz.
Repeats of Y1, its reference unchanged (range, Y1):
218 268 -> 10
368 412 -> -20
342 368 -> -5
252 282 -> 20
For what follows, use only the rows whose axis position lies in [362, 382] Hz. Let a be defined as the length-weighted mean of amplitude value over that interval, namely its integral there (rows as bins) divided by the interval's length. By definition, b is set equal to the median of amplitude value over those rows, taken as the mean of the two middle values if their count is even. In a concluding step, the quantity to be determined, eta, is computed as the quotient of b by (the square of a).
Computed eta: 0.032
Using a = 33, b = 36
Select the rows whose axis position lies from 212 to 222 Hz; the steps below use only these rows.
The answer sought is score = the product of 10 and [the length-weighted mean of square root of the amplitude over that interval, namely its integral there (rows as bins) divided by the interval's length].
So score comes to 66.9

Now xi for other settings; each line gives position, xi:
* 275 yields 41.55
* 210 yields 46.68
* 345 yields 34.98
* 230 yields 42.49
